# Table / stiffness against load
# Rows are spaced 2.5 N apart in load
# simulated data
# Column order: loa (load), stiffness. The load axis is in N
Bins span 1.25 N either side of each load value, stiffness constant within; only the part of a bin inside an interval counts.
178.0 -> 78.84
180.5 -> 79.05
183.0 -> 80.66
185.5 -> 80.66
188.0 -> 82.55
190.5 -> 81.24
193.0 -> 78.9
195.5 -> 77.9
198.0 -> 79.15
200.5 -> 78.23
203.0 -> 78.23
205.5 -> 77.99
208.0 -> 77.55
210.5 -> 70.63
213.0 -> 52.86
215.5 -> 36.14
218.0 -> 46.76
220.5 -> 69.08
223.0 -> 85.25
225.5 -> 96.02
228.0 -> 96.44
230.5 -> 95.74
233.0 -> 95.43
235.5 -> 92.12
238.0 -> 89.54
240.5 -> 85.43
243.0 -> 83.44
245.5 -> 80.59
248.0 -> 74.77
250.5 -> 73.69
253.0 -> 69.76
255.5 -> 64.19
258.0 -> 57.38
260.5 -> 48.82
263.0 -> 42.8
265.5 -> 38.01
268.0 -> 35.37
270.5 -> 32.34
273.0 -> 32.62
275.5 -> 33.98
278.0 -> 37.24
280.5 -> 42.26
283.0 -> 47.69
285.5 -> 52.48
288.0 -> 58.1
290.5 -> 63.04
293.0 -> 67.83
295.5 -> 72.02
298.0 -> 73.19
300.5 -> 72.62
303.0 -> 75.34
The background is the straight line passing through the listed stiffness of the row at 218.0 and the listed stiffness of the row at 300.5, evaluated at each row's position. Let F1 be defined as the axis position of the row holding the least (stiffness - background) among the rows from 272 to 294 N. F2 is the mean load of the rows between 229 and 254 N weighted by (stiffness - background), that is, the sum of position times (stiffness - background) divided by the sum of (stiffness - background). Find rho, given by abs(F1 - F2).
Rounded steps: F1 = 273.0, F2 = 239.1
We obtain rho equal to 33.9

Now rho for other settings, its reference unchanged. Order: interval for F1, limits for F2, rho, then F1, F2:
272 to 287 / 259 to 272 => 6.4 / 273.0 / 266.6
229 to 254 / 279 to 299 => 30.9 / 253.0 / 283.9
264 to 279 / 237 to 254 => 29.2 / 273.0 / 243.8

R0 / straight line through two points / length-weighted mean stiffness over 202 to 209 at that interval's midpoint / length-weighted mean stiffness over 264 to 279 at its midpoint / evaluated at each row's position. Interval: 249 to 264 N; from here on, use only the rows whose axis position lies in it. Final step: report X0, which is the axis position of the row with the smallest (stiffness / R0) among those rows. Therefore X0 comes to 263.0 N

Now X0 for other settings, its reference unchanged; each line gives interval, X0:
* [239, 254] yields 253.0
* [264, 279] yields 270.5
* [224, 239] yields 225.5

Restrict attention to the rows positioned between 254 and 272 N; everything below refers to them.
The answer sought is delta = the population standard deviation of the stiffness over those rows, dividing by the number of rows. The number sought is 11.0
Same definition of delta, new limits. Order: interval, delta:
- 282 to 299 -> 9.0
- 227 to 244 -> 4.8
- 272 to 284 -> 5.6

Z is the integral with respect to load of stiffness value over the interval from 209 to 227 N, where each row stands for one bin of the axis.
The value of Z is 1185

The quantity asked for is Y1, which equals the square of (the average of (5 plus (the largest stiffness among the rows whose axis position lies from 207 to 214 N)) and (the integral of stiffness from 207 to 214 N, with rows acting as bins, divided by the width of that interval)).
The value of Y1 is 5602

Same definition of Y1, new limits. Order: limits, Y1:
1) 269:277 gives 1302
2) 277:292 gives 3522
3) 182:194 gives 7089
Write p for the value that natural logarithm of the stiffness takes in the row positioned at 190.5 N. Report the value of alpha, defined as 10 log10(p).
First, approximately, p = 4.40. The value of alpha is 6.43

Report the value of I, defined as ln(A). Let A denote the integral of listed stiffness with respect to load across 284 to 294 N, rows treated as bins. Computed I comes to 6.39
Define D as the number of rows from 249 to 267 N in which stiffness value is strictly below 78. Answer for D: 7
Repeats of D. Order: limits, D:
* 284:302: 7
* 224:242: 0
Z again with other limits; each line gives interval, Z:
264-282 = 652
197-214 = 1254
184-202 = 1436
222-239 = 1583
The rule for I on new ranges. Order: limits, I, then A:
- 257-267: 6.14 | 462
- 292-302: 6.57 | 716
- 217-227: 6.63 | 755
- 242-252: 6.66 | 778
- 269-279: 5.83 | 340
